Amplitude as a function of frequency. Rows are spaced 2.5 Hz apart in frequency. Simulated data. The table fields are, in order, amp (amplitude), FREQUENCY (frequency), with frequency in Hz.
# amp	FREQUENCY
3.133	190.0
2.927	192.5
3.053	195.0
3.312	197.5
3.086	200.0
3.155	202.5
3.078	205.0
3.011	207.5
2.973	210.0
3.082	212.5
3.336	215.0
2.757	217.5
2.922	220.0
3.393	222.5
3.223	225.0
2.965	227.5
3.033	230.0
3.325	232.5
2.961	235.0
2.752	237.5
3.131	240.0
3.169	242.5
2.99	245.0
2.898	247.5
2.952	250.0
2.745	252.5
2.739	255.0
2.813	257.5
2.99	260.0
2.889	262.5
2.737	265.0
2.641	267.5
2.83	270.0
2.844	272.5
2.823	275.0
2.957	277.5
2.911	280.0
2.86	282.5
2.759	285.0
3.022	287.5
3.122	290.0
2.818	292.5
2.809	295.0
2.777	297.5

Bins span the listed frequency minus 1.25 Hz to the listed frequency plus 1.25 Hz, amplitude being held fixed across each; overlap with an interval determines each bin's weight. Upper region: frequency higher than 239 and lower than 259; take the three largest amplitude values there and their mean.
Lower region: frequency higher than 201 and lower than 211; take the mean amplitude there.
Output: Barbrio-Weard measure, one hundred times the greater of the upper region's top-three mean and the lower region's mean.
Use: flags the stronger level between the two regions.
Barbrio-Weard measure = 310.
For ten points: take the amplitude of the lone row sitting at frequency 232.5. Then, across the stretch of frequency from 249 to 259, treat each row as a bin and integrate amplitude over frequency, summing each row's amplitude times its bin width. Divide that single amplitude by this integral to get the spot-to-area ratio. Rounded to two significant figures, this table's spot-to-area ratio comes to 0.12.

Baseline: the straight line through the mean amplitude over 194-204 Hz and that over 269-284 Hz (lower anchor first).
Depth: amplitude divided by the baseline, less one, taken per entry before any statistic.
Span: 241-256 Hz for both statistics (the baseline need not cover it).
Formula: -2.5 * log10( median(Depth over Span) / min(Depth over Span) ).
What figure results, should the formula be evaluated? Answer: 1.7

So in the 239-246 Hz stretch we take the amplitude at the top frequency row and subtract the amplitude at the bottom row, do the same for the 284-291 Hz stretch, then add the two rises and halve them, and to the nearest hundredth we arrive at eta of 0.11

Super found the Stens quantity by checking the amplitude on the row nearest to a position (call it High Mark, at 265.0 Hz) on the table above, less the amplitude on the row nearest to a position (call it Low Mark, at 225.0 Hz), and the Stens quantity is -0.5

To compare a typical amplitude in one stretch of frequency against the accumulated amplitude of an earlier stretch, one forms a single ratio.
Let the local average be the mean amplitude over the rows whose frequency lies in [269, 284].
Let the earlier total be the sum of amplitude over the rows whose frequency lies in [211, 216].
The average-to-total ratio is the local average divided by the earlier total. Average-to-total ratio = 0.45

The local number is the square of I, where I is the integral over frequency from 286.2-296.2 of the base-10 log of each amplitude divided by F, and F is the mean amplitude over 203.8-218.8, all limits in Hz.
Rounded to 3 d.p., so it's 0.021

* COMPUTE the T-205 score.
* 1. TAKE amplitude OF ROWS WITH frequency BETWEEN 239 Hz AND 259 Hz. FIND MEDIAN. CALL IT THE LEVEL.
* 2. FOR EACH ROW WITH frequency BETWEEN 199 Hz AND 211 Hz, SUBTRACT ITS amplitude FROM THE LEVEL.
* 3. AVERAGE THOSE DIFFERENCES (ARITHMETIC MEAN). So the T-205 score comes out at -0.14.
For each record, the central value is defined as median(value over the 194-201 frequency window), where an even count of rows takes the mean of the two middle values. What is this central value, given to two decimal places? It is 3.09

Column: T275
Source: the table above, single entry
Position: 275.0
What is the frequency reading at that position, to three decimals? 2.823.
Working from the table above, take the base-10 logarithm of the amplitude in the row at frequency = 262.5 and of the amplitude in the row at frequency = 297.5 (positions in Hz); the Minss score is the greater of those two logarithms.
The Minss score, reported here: 0.46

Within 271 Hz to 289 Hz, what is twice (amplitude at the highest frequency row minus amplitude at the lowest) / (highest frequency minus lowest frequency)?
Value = 0.02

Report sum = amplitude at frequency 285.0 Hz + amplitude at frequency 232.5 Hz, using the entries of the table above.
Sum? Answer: 6.08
